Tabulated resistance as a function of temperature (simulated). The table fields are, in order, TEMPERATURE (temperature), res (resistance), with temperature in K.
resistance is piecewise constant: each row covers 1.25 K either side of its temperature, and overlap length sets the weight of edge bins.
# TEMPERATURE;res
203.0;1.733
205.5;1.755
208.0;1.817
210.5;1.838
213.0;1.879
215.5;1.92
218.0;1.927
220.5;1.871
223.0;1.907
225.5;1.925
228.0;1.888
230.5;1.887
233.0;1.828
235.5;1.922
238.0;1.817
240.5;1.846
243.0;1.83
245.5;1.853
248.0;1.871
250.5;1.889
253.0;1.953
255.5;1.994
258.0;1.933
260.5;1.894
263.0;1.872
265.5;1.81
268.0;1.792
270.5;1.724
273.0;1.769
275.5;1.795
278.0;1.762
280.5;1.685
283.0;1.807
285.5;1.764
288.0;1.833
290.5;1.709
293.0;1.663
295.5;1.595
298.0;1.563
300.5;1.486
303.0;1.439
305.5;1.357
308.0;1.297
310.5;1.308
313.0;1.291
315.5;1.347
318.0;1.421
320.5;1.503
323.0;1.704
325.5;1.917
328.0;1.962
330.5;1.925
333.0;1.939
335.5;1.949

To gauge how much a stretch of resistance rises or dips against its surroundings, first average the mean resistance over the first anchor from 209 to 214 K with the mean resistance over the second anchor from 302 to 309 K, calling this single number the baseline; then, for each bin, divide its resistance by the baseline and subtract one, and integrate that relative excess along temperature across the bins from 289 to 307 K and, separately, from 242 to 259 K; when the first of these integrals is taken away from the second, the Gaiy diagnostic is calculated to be 4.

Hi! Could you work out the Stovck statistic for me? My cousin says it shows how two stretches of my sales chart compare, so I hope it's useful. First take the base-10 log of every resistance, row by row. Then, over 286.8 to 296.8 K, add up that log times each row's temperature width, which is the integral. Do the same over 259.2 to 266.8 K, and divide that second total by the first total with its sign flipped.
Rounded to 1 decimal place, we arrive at -0.9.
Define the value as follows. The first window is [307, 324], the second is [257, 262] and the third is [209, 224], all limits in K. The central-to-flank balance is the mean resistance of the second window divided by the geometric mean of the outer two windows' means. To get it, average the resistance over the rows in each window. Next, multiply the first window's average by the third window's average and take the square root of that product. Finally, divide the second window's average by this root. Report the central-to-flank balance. 1.17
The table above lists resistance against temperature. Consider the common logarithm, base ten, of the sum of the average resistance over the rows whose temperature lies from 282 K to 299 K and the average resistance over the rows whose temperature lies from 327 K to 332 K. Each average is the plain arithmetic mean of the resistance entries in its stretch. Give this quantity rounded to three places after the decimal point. 0.562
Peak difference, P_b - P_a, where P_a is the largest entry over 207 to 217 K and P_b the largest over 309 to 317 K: -0.57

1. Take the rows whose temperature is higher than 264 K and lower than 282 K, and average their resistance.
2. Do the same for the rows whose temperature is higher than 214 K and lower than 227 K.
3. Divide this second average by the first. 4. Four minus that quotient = 2.92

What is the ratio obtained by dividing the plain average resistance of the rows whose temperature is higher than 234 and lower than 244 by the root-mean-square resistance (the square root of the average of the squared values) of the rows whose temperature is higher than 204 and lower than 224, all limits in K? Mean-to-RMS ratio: 0.99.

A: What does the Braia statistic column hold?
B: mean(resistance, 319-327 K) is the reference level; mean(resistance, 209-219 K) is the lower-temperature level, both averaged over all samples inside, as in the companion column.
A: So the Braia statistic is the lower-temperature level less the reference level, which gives 0.2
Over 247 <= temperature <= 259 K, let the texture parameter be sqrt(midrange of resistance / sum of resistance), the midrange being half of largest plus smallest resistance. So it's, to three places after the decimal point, 0.448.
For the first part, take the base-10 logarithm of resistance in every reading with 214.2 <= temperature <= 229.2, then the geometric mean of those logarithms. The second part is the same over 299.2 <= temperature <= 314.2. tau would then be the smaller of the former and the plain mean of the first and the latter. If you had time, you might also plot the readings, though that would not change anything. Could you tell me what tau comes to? 0.21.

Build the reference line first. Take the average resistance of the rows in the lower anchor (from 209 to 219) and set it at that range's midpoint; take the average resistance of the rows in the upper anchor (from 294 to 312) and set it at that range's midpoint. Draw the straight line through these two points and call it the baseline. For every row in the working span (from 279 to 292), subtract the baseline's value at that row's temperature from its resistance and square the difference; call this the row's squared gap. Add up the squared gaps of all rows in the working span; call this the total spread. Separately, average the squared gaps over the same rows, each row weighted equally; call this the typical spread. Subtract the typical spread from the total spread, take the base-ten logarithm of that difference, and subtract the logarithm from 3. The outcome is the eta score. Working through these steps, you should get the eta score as 3.63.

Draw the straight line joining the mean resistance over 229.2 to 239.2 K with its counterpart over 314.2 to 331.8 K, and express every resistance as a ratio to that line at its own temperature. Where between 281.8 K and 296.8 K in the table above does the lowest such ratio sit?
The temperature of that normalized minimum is 295.5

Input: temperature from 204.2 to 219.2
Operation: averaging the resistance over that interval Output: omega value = 1.86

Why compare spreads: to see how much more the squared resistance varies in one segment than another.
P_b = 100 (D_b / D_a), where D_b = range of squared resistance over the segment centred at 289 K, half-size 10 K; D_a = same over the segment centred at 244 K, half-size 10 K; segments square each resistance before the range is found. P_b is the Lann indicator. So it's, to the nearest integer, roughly 179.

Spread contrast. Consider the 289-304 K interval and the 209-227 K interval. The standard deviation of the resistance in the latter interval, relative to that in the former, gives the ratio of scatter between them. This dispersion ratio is 0.33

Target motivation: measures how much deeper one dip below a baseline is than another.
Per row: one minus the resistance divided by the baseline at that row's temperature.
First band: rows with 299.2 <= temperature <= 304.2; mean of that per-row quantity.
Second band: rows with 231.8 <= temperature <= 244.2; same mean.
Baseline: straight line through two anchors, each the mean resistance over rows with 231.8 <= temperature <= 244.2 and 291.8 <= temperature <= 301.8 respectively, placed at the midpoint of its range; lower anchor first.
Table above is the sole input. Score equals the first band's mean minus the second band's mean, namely 0.06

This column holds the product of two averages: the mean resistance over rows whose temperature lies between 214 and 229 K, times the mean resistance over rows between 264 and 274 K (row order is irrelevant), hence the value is 3.4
